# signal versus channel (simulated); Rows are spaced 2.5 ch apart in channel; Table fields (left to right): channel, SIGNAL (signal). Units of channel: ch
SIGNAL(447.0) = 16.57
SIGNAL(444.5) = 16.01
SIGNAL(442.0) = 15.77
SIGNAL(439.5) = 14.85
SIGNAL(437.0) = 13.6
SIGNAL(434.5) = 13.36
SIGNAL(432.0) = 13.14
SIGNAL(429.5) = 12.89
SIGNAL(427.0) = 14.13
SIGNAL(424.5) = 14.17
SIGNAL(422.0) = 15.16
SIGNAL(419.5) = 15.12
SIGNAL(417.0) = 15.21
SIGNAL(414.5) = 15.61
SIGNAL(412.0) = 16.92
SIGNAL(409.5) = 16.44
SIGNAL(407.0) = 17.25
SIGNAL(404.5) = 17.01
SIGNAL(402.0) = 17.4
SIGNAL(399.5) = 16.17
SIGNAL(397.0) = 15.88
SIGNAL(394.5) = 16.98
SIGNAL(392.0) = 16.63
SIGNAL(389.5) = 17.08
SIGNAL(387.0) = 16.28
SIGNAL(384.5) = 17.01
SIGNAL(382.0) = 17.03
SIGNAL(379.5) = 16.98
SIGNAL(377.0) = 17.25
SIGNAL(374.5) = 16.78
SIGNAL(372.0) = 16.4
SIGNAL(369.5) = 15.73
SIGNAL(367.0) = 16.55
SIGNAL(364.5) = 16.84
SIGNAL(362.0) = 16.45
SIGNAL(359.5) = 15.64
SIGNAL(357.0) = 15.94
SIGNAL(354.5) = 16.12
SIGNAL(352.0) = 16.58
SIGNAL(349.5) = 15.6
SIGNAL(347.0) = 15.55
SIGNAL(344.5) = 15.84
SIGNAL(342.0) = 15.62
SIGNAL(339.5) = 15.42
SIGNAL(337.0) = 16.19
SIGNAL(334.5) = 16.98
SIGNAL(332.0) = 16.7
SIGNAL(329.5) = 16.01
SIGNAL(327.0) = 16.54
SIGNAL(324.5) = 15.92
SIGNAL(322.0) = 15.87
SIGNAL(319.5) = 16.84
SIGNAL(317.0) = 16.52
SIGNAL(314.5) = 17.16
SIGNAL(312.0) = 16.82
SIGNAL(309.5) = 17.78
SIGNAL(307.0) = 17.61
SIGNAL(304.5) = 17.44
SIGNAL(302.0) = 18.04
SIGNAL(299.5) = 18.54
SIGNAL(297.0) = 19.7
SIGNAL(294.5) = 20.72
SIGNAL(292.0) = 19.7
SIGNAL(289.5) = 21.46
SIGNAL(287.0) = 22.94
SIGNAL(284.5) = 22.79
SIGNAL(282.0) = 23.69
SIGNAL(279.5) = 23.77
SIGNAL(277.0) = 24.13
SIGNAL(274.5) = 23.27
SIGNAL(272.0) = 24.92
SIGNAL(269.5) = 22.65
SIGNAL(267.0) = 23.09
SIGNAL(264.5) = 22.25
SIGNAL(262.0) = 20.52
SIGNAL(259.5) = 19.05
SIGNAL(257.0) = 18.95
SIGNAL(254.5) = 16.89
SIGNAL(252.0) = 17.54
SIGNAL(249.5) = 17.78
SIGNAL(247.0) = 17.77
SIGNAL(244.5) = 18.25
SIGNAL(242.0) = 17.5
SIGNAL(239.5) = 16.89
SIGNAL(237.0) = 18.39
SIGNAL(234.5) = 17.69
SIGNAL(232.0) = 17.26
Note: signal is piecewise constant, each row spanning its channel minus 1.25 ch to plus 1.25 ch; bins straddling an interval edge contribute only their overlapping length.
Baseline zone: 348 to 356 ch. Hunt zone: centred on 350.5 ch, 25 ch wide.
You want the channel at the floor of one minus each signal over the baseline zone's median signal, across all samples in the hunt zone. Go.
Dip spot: 352.0 ch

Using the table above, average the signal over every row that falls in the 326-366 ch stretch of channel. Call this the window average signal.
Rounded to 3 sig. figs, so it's 16.1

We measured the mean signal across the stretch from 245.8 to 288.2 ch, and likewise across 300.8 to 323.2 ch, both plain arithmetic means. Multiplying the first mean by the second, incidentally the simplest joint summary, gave 365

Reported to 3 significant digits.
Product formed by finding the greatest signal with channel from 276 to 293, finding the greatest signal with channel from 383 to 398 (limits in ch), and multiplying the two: 412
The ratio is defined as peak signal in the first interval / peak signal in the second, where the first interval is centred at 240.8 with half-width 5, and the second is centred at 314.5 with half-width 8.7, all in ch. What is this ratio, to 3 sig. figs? 1.03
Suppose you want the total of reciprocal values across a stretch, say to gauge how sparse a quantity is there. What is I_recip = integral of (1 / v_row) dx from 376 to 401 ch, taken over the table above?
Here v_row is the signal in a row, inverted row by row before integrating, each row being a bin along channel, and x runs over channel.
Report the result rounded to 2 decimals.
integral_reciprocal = 1.50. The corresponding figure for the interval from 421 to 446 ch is 1.76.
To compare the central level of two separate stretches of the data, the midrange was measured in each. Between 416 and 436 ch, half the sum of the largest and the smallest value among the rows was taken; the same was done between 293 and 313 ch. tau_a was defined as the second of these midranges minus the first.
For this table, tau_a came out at 4.7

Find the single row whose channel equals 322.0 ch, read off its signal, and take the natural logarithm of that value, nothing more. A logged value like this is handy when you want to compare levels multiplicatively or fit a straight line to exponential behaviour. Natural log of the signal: 2.76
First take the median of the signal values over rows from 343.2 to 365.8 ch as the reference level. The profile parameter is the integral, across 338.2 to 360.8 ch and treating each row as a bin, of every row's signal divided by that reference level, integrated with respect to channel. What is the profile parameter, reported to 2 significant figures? 22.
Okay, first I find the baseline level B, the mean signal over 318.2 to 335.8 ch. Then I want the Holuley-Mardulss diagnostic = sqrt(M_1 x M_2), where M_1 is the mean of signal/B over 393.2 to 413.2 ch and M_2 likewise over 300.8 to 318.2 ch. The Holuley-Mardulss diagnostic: 1.04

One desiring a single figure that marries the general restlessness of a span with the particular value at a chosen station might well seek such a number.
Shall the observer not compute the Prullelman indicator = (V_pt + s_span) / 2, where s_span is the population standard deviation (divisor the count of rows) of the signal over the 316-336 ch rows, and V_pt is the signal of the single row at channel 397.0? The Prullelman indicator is 8.1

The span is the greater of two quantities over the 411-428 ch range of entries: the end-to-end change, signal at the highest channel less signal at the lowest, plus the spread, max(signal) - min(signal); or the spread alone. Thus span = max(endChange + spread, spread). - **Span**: 2.8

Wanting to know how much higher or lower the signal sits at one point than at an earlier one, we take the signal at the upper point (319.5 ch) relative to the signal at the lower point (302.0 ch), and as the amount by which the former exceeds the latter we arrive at -1.2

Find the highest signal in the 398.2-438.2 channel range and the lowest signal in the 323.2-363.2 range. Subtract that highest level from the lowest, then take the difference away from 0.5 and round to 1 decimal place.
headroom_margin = 2.5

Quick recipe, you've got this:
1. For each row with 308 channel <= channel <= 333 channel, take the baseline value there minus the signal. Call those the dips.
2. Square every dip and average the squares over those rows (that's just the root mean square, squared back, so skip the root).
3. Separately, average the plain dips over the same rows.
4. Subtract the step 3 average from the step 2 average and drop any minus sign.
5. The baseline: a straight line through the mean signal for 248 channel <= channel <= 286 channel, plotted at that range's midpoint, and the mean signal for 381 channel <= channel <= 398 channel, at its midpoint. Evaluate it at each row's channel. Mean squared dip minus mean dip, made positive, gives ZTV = 5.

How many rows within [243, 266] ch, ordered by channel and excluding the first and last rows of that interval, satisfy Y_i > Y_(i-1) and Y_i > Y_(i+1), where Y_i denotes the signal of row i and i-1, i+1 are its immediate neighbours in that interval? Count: 1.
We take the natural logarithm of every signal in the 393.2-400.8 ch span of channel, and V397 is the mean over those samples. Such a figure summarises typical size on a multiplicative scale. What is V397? 2.79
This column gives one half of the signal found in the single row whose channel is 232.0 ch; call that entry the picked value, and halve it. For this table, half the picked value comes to 8.6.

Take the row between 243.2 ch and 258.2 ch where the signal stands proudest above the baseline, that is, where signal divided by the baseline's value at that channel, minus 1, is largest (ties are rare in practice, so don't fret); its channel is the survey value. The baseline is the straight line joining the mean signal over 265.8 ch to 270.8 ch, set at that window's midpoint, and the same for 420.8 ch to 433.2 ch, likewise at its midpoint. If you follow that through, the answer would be 257.0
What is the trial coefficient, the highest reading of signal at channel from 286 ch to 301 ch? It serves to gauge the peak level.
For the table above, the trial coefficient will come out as 22.94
